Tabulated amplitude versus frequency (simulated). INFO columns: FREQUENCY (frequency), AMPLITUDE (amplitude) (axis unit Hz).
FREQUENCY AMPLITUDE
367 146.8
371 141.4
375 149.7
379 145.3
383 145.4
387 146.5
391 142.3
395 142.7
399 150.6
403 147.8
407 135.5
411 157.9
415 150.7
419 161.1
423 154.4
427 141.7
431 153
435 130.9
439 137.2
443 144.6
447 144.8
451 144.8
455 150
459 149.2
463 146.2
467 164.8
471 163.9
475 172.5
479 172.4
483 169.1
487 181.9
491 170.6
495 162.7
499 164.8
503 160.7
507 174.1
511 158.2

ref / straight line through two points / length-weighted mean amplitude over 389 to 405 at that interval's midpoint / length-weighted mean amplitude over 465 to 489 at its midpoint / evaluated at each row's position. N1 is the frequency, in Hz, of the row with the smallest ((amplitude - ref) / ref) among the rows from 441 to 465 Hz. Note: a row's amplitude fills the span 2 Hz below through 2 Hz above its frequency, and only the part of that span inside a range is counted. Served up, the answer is 463 Hz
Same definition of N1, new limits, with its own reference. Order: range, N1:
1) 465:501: 495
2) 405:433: 407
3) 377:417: 407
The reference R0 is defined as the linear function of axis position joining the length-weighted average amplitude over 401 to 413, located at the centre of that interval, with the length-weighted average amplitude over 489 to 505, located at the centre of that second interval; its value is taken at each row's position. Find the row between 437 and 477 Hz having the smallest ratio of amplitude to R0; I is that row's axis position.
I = 439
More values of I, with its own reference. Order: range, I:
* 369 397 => 395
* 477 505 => 503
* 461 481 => 463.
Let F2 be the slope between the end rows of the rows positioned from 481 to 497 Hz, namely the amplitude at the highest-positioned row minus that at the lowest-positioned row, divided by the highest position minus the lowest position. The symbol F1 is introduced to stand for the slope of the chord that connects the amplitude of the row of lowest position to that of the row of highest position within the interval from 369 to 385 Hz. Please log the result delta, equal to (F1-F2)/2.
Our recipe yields 0.4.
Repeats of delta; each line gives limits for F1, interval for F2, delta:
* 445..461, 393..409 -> 0.5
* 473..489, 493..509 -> -0.1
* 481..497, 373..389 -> -0.1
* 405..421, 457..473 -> 0.5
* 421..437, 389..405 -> -1.2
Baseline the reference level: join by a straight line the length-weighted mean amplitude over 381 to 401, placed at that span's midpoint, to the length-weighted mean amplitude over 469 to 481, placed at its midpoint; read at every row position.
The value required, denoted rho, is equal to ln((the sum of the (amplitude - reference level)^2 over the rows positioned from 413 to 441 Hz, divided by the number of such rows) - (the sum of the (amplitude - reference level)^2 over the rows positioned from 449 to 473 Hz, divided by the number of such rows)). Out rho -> 2.8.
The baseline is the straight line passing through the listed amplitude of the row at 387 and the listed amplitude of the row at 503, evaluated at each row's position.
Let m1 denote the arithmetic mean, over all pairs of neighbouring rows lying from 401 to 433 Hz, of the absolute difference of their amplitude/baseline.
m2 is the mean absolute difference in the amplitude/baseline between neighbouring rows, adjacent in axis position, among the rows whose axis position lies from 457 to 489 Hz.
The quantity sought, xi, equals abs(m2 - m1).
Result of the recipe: 0.036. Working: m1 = 0.08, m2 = 0.043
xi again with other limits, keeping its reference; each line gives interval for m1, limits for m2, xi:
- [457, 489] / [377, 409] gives 0.015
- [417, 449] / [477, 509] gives 0.013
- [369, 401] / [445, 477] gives 0.009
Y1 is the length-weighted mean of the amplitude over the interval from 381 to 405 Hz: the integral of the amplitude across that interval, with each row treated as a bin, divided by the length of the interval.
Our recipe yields 146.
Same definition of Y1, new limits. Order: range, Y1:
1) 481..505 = 168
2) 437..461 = 145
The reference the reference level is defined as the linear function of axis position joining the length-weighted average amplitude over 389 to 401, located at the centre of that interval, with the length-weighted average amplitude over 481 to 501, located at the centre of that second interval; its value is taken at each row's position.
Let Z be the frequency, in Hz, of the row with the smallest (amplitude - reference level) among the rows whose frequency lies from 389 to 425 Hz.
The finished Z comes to 407 Hz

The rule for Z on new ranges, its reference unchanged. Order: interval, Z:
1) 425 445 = 435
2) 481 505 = 503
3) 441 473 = 463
